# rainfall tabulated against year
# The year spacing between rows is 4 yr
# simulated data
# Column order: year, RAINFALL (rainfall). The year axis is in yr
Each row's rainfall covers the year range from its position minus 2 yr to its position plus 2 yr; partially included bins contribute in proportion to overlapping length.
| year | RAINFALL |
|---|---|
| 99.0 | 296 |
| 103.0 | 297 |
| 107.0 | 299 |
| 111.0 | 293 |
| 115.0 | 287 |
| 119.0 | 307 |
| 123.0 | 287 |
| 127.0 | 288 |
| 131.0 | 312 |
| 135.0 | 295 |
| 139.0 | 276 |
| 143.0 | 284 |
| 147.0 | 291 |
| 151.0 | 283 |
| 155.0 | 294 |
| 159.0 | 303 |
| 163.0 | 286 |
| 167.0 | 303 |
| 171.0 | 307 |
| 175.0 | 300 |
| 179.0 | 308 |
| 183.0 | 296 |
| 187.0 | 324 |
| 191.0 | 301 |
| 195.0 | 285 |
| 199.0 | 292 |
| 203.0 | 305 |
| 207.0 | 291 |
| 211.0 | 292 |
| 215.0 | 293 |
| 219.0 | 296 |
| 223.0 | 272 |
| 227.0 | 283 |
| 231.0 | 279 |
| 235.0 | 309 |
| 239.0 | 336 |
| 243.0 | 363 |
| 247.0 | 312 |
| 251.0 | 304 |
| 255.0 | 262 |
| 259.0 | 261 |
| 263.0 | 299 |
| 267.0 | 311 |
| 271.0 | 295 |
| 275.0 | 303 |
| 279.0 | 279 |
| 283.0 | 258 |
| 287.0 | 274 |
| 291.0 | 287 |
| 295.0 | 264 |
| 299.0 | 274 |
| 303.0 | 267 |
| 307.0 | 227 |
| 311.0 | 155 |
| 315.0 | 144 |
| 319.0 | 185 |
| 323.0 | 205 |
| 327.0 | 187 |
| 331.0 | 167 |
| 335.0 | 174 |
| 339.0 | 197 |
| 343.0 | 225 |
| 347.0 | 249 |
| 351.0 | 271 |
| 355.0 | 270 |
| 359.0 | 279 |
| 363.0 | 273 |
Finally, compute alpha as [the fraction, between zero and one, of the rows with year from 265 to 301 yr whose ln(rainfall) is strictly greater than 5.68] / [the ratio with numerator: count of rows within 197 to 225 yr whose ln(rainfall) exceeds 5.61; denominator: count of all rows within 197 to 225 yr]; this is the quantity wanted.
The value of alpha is 0.4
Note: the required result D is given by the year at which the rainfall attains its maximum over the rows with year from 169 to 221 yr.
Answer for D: 187.0 yr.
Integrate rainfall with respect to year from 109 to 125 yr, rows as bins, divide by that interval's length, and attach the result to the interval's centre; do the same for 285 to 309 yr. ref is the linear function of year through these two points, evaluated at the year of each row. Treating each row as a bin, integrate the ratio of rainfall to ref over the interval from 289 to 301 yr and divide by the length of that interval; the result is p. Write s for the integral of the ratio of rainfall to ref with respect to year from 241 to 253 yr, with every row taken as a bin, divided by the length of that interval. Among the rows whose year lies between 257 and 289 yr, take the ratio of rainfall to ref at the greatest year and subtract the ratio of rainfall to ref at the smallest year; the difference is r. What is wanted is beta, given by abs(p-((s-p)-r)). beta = 0.9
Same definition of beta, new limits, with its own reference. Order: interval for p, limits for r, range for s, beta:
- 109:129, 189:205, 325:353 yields 1.2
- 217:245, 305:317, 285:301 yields 0.9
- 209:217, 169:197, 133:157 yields 1.0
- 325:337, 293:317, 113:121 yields 0.1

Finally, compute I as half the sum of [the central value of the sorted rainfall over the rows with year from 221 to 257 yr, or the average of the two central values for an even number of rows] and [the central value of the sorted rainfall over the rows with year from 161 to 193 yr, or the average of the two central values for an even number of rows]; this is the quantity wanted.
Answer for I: 303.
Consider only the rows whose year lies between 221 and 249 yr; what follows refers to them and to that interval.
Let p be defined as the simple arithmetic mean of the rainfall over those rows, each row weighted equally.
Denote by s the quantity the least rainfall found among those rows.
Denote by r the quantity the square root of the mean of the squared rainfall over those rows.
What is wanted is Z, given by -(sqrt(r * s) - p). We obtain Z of 17.7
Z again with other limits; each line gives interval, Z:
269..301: 10.7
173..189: 5.5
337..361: 26.5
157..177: 6.9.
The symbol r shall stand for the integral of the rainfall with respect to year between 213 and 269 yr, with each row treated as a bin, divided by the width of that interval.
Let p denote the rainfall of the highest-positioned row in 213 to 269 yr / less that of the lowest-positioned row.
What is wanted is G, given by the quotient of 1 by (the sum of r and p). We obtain 0.0032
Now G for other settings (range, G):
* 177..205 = 0.0033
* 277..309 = 0.0047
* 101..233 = 0.0036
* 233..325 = 0.0061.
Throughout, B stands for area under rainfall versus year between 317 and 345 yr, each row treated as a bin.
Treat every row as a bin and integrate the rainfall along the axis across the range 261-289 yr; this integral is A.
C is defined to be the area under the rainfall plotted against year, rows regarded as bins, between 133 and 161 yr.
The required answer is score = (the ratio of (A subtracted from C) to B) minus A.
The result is -8076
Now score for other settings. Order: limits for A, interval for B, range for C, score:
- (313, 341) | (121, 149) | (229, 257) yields -5036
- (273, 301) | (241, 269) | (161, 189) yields -7756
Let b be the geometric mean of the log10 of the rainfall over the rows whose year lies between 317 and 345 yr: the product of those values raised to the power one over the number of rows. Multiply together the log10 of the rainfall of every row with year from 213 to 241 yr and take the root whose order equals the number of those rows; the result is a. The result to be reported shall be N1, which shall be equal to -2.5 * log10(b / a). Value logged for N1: 0.087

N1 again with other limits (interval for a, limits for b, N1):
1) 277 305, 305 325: 0.083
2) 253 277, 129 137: -0.010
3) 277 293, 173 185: -0.018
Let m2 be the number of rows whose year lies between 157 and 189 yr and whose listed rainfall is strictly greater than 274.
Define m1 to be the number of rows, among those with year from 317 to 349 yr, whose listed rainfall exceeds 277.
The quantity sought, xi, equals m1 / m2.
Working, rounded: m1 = 0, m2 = 8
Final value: 0.0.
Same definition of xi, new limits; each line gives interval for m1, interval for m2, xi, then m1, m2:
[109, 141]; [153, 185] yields 0.9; 7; 8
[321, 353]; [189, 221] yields 0.0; 0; 8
